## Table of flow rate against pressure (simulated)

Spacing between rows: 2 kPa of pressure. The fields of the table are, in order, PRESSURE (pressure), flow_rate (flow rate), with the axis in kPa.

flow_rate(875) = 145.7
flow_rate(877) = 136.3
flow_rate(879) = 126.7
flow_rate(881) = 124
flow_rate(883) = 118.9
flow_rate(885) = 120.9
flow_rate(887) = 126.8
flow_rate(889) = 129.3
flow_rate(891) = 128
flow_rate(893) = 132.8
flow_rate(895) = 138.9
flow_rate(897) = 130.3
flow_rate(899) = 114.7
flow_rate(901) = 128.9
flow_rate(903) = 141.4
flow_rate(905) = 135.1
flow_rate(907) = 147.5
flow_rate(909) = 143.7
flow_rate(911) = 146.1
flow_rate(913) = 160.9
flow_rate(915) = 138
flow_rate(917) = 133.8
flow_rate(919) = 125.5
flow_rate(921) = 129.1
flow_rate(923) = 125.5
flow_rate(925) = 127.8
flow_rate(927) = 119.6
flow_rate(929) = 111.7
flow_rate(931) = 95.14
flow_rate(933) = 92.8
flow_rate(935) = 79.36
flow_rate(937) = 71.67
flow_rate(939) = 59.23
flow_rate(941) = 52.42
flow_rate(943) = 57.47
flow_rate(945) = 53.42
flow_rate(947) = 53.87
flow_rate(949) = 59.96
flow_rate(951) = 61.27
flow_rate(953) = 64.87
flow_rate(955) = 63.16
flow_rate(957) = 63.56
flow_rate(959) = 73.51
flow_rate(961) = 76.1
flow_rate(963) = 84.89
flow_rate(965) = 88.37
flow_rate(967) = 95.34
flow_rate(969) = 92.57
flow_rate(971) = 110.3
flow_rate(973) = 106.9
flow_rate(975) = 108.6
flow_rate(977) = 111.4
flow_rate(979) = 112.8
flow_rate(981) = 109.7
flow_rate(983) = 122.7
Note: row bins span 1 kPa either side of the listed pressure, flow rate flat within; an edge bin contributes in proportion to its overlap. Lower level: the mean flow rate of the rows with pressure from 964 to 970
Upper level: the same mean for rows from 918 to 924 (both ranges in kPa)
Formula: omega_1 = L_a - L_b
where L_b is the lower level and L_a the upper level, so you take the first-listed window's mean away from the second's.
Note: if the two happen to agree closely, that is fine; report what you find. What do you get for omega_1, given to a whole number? 35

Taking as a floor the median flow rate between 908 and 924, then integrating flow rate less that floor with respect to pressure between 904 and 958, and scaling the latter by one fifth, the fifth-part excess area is -399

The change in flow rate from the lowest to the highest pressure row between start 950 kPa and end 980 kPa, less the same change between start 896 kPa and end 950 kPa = 122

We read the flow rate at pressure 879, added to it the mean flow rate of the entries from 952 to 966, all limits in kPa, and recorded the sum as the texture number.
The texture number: 200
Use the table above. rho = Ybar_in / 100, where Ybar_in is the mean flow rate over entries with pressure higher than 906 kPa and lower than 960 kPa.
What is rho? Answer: 0.97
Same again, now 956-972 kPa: 0.86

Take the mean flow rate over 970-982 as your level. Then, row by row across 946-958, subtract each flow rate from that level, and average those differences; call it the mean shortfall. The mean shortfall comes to 49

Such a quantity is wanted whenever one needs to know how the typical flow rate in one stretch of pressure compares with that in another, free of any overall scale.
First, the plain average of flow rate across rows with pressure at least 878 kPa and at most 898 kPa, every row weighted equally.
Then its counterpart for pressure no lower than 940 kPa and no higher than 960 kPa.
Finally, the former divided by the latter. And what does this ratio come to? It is 2.1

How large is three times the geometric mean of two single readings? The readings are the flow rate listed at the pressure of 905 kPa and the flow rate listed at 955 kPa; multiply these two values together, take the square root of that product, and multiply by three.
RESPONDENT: 277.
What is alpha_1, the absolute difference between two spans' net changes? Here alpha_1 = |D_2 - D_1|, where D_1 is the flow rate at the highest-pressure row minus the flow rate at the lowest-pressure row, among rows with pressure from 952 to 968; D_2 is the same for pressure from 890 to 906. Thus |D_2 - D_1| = 23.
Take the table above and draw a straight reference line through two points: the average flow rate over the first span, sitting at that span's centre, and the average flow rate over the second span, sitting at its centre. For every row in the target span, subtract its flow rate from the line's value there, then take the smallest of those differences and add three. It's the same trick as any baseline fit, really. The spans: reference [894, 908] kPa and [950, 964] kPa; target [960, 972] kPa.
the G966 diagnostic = -54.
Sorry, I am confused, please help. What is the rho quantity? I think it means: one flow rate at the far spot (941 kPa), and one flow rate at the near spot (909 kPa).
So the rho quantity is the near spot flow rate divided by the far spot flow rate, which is 2.74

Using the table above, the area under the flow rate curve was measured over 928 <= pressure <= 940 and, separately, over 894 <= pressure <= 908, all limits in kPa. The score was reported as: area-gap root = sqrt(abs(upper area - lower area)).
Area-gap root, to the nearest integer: 29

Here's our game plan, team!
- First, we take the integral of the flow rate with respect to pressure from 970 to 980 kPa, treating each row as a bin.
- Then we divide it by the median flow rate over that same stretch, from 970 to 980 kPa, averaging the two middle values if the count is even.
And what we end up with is 9.97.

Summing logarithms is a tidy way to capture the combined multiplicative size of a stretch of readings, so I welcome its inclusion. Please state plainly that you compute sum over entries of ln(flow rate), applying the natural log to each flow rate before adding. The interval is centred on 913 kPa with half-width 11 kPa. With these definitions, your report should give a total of 54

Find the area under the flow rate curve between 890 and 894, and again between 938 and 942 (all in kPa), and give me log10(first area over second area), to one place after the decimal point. 0.4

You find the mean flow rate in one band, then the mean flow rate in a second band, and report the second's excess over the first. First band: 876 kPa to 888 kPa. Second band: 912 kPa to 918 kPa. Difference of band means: 19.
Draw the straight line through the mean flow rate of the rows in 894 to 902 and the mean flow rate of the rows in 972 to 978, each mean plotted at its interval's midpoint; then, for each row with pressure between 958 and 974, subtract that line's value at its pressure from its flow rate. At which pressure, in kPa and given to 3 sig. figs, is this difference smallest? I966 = 959 kPa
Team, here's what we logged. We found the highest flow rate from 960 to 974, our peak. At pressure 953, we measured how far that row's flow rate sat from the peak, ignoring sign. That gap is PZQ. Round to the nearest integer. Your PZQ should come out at 45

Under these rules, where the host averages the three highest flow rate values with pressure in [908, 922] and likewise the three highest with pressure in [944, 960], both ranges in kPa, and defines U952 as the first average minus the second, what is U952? 83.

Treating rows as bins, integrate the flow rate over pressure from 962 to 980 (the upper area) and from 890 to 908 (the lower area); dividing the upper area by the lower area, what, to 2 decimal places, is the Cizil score 0.76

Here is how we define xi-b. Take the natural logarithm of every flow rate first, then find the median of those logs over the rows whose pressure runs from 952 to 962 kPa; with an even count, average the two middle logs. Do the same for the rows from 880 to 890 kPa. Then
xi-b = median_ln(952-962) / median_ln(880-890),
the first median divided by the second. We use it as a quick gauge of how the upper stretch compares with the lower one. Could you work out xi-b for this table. 0.87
